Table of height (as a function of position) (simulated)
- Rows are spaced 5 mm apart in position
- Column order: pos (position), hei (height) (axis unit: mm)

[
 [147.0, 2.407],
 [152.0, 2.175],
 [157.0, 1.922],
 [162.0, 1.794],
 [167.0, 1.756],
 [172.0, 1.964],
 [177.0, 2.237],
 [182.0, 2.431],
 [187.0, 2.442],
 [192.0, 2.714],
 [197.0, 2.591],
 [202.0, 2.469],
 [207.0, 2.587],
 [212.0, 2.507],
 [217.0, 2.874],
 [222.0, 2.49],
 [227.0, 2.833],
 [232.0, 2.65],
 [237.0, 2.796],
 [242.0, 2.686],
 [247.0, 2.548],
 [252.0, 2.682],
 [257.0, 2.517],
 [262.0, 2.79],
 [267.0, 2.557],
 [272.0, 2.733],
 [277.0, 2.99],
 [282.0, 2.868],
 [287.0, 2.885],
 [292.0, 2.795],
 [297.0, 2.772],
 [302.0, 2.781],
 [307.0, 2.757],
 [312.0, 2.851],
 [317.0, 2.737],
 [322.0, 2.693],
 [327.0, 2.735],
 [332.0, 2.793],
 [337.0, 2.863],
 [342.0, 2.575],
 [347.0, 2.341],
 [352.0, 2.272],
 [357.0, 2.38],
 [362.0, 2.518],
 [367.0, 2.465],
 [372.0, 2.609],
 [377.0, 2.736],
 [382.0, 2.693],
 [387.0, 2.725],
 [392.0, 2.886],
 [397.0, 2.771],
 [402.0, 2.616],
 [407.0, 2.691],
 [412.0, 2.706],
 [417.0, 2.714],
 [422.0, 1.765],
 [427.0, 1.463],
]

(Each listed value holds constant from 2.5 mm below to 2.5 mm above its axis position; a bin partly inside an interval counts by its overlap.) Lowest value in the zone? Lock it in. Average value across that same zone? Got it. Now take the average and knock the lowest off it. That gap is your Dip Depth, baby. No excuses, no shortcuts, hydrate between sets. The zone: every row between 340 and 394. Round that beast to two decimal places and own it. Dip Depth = 0.29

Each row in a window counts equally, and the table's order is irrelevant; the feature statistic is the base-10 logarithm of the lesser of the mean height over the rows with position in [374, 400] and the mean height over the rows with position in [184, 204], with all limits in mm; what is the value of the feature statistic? 0.407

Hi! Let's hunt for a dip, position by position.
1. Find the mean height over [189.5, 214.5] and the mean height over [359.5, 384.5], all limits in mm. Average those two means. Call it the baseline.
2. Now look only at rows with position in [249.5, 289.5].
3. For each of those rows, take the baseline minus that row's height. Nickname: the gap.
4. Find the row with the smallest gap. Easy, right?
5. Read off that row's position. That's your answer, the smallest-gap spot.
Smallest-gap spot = 277.0 mm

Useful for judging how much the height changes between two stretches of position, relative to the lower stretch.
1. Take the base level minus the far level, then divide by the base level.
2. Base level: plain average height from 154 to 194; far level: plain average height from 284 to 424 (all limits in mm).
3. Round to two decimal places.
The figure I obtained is -0.23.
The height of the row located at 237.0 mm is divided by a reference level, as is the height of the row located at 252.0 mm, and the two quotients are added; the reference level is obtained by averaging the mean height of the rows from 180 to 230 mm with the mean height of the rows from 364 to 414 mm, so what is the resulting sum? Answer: 2.07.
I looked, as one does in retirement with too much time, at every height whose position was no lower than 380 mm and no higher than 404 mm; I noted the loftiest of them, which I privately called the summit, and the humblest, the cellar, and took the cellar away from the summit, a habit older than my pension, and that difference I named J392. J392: 0.27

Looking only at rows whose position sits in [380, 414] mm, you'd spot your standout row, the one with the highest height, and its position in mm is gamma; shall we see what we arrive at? 392.0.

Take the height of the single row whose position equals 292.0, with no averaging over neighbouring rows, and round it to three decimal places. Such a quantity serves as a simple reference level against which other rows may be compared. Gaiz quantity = 2.795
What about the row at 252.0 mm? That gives 2.682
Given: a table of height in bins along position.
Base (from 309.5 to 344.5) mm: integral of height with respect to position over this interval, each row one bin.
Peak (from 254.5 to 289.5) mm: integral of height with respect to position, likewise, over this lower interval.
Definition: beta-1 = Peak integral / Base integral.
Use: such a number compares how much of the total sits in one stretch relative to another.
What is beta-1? 1.00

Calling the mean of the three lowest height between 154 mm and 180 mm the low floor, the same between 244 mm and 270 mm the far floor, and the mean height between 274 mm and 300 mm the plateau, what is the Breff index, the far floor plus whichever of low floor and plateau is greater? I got 5.4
